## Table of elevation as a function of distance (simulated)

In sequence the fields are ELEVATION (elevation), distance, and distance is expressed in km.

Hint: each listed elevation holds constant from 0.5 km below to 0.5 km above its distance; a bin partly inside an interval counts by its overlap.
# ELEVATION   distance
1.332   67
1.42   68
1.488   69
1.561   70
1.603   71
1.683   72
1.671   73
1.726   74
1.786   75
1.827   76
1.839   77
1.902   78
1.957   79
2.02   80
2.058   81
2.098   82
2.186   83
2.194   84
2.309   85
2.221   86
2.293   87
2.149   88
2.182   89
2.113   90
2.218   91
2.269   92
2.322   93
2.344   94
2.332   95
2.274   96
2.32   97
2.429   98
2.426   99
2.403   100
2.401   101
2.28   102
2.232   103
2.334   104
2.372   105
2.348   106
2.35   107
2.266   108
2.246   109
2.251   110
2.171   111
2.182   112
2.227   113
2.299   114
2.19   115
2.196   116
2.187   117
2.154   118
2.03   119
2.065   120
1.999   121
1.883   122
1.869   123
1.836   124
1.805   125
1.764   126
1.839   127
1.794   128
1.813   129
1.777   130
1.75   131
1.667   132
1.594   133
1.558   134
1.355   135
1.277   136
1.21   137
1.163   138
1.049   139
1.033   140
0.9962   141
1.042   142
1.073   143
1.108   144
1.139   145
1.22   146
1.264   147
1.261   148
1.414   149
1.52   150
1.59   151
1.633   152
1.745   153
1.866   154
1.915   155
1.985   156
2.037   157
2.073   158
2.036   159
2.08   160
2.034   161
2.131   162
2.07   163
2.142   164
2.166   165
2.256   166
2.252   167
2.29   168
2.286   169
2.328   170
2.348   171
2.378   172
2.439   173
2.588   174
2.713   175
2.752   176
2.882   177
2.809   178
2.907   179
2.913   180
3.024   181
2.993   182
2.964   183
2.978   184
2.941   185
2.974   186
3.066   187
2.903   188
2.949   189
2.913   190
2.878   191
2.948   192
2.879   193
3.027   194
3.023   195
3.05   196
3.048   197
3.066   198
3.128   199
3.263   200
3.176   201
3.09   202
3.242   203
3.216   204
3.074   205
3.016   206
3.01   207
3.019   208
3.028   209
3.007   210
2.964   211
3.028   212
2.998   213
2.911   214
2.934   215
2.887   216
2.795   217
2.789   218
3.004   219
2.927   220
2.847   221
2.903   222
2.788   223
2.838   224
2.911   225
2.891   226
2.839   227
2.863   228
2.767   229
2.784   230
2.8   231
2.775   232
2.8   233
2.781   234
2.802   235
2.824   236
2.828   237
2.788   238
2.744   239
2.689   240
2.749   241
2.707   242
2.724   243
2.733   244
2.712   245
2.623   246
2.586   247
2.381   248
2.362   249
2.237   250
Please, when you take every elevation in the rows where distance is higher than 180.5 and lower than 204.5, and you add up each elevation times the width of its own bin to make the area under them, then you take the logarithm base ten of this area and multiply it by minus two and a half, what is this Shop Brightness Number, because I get -4.7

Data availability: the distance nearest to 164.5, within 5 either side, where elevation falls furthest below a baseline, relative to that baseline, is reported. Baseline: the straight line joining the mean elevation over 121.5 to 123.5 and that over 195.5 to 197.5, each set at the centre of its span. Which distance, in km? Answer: 161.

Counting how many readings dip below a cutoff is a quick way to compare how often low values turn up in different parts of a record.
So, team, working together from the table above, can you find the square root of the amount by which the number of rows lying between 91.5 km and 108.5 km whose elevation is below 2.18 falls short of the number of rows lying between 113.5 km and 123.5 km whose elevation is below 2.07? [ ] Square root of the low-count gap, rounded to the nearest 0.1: 2.2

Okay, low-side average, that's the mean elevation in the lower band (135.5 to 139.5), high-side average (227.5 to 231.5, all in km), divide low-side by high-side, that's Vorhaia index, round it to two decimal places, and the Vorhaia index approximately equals 0.42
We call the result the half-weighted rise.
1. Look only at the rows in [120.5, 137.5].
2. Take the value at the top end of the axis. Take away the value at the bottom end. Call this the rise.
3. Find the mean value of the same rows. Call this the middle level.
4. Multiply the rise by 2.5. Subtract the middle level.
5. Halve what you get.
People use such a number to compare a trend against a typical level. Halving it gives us -1.8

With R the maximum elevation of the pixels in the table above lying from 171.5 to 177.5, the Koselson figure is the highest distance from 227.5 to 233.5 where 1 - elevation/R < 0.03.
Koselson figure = 233 km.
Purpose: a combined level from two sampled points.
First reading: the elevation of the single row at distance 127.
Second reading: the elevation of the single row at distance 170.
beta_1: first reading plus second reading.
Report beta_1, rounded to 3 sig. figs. 4.17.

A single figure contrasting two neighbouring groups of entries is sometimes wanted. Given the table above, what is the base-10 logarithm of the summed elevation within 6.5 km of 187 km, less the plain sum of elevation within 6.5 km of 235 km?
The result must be -34.5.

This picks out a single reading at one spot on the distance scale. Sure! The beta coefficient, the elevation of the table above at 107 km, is 2.35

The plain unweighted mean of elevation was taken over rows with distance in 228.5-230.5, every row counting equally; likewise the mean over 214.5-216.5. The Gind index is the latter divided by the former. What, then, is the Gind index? 1.0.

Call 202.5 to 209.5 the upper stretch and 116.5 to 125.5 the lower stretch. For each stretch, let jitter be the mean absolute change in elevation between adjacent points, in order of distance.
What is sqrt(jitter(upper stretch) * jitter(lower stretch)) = 0.049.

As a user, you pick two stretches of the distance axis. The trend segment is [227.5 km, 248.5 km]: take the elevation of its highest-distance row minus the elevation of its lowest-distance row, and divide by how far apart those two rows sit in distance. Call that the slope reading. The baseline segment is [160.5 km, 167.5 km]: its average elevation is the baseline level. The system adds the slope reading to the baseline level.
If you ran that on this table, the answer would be 2.13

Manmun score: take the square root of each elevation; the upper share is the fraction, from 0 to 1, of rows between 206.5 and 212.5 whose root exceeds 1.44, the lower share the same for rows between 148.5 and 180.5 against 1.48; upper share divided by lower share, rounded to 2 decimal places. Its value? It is 2.13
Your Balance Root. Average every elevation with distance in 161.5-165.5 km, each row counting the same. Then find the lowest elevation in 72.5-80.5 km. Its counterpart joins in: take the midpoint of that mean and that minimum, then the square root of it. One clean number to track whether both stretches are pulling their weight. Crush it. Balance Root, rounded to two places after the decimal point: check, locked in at 1.38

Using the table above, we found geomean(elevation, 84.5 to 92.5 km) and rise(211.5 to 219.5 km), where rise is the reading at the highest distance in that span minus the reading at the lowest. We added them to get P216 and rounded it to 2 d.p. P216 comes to 2.19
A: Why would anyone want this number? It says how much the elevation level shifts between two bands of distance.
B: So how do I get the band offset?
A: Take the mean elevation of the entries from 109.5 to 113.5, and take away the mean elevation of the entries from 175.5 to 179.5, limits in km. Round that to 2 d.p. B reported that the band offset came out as -0.63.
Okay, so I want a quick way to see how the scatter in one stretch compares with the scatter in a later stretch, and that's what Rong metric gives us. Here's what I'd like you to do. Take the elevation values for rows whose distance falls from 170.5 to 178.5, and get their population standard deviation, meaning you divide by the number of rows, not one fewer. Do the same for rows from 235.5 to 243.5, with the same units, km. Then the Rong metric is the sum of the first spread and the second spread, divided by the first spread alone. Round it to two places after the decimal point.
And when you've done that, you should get 1.25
